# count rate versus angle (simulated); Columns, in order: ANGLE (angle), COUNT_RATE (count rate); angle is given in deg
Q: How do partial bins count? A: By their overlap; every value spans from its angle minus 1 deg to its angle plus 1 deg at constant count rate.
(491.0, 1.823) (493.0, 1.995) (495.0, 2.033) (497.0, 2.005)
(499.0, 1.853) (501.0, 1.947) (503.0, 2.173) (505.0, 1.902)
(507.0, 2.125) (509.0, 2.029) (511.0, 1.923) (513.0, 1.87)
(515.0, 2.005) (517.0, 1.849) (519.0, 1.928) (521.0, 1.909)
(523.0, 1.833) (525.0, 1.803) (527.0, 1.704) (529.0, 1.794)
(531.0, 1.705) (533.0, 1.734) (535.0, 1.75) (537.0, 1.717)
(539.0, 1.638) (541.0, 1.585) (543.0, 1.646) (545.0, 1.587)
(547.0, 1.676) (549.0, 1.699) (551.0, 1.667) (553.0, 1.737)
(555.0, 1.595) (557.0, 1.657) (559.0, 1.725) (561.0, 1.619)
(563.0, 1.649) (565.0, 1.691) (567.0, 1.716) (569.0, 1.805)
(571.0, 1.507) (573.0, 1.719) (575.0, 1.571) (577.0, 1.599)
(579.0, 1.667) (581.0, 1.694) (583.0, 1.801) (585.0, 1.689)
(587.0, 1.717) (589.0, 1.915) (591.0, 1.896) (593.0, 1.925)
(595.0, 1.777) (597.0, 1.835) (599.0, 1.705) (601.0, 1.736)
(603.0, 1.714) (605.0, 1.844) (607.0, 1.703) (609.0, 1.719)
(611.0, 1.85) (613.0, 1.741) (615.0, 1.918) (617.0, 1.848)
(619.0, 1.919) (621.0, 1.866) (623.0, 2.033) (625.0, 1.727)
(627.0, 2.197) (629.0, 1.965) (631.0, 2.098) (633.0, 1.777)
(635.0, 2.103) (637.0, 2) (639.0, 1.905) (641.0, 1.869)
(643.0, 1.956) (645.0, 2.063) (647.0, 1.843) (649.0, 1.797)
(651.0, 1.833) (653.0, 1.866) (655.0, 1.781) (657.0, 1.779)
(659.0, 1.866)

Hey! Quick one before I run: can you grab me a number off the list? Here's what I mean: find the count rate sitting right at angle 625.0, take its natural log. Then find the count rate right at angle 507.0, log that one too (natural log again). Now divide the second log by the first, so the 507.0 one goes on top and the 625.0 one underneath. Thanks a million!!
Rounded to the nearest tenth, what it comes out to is 1.4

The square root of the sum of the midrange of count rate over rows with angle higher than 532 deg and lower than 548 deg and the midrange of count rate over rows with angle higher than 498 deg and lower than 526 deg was 1.912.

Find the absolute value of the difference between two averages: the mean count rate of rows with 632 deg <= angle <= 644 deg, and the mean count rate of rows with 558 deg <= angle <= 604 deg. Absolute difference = 0.21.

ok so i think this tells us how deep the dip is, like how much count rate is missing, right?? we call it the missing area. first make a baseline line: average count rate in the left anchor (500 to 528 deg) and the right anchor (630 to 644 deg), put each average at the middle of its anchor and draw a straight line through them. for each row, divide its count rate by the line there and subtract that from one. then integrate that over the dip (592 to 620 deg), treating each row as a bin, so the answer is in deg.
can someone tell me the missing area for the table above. 2.1 deg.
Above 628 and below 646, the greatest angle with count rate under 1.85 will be 633.0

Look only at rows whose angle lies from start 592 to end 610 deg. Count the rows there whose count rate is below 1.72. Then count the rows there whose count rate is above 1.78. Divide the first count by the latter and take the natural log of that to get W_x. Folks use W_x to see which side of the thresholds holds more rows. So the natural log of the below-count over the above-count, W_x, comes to 0.3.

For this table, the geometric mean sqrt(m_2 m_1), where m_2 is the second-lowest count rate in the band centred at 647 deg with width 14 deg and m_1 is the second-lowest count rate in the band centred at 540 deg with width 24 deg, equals 1.71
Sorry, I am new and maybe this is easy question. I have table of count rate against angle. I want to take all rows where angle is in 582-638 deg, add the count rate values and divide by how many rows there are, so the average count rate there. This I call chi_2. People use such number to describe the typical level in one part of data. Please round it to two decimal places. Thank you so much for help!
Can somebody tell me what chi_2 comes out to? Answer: 1.86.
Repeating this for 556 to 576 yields 1.67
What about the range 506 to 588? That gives 1.74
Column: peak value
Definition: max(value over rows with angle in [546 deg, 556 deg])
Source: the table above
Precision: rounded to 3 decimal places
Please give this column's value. 1.737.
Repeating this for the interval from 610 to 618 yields 1.918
